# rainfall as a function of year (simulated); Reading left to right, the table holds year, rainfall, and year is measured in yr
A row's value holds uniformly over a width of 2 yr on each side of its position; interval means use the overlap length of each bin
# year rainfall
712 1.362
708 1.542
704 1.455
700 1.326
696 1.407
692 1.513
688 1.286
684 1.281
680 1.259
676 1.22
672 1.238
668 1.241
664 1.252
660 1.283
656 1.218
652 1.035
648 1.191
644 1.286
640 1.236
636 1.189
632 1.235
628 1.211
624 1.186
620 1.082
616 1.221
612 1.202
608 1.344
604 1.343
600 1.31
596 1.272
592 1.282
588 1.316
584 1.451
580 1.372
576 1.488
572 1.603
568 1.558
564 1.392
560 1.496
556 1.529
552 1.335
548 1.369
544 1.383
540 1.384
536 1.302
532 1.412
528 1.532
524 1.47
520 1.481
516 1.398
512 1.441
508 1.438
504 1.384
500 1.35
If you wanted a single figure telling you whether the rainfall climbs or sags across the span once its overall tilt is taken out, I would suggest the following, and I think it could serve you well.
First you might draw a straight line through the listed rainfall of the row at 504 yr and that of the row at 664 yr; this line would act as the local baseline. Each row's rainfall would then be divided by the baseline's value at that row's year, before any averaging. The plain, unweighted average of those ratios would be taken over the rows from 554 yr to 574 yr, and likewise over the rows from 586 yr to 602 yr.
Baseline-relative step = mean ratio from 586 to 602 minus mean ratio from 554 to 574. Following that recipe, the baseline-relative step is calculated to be -0.15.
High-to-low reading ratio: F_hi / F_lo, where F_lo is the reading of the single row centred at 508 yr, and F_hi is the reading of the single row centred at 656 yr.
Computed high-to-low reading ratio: 0.85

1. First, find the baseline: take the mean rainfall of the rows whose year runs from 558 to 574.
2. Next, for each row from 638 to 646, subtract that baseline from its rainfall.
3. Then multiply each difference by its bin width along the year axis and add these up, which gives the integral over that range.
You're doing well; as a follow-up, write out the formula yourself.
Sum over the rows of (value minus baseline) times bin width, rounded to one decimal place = -2.0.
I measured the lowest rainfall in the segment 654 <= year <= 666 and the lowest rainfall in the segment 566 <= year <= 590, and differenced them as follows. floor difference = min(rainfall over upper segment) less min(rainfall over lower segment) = -0.098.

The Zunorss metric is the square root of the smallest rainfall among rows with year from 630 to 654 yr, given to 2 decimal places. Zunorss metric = 1.02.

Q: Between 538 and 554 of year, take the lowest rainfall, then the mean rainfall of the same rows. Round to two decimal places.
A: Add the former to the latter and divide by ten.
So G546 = 0.27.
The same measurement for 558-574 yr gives 0.29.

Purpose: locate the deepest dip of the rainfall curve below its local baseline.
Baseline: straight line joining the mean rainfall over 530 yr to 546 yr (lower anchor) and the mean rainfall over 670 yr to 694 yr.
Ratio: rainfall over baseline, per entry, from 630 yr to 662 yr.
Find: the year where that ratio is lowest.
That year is 652 yr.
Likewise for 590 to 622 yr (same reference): 620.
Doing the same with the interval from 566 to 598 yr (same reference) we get 596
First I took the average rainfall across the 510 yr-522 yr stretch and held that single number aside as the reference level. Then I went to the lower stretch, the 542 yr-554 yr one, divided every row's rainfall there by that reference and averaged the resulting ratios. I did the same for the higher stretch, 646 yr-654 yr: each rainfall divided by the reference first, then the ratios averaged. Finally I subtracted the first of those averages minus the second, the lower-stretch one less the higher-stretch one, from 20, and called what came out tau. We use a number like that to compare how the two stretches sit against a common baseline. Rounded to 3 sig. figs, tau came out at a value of 19.8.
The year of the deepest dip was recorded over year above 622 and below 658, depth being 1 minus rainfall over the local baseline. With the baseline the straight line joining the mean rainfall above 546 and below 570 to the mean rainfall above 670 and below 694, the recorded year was 652 yr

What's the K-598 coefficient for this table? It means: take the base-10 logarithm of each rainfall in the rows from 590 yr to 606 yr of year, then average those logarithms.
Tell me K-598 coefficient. 0.114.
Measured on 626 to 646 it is 0.090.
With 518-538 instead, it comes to 0.158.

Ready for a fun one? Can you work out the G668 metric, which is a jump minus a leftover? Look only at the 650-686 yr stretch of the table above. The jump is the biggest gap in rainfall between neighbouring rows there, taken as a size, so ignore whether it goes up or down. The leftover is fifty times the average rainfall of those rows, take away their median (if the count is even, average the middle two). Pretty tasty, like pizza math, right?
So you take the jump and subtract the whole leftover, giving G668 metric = -60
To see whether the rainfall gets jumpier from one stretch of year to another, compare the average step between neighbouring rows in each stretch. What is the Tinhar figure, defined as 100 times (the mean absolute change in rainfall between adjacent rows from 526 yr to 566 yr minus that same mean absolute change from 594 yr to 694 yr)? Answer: 1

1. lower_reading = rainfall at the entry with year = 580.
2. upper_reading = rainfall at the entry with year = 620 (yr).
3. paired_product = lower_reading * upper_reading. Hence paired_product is 1.5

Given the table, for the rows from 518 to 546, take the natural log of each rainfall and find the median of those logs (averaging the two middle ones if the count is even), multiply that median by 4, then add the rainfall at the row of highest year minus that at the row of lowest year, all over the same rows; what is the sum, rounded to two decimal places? 1.28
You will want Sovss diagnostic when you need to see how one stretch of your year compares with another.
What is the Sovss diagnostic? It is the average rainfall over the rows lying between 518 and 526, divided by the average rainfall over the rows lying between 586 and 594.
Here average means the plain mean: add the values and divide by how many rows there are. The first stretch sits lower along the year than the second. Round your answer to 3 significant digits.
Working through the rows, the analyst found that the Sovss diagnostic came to 1.14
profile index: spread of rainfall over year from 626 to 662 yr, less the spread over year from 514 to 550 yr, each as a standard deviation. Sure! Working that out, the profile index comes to 0.005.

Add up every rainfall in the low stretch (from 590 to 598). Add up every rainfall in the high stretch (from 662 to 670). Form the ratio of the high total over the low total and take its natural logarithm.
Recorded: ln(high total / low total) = 0.0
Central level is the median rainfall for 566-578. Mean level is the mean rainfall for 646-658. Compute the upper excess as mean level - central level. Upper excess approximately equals -0.41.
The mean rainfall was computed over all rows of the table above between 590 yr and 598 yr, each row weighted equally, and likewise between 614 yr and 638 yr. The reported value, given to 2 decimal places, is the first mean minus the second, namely 0.09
